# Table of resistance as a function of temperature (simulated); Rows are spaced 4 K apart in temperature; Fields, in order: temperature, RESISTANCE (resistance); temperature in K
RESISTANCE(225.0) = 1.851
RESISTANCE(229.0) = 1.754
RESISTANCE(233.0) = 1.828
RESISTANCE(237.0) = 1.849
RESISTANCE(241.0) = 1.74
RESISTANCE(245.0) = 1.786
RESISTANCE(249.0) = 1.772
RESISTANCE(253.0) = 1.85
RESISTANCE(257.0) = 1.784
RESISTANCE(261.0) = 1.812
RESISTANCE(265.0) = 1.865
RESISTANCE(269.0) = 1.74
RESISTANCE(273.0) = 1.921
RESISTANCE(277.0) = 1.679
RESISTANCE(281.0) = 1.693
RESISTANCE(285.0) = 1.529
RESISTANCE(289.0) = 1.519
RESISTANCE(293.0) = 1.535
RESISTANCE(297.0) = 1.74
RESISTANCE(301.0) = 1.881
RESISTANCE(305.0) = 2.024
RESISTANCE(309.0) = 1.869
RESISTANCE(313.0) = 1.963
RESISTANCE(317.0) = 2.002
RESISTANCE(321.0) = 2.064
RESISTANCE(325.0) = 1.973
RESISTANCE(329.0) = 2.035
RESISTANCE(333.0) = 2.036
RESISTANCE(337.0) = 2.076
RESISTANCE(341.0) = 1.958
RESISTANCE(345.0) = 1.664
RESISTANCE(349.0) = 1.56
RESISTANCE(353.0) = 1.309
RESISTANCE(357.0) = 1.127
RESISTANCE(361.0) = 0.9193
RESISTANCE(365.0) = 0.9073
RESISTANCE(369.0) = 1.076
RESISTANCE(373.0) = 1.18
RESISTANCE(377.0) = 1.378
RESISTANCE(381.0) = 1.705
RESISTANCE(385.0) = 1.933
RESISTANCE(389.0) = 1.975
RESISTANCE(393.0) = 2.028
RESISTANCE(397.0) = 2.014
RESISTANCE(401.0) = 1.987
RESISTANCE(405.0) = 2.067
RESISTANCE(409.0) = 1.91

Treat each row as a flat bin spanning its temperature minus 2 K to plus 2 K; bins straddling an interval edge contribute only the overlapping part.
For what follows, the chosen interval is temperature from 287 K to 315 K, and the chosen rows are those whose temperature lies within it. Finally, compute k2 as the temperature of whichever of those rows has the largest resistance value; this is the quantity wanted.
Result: 305.0 K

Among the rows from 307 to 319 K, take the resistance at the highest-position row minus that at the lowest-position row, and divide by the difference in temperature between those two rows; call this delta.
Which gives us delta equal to 0.02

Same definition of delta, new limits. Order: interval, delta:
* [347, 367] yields -0.04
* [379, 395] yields 0.03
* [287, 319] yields 0.02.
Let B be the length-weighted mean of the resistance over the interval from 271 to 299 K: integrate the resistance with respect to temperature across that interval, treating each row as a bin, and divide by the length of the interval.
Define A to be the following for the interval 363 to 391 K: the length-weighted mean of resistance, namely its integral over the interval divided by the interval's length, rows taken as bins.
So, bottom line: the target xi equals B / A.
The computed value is 1.14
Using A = 1.5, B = 1.66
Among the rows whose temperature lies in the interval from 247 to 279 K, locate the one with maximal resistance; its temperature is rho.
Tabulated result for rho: 273.0 K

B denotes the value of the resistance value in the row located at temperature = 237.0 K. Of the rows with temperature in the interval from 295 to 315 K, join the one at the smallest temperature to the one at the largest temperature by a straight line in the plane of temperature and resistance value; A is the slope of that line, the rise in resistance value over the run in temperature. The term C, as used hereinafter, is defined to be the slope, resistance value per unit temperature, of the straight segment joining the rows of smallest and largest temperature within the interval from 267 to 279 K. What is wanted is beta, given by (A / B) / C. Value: -1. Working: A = 0.01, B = 1.849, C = -0.008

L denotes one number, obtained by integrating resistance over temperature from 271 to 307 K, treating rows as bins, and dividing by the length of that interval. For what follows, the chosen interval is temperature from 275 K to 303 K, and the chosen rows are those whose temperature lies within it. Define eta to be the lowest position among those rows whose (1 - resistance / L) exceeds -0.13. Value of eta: 277.0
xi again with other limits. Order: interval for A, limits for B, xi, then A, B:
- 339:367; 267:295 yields 1.23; 1.3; 1.66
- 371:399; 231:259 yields 1.03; 1.7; 1.80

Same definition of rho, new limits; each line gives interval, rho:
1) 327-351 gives 337.0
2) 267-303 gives 273.0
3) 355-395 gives 393.0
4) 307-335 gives 321.0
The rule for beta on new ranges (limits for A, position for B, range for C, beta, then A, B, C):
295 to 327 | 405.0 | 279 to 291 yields 0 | 0.01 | 2.067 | -0.022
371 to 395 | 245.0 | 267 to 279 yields -3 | 0.04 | 1.786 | -0.008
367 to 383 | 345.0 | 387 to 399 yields 6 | 0.05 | 1.664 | 0.005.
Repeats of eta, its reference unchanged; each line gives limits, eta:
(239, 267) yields 241.0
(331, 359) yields 345.0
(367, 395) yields 369.0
